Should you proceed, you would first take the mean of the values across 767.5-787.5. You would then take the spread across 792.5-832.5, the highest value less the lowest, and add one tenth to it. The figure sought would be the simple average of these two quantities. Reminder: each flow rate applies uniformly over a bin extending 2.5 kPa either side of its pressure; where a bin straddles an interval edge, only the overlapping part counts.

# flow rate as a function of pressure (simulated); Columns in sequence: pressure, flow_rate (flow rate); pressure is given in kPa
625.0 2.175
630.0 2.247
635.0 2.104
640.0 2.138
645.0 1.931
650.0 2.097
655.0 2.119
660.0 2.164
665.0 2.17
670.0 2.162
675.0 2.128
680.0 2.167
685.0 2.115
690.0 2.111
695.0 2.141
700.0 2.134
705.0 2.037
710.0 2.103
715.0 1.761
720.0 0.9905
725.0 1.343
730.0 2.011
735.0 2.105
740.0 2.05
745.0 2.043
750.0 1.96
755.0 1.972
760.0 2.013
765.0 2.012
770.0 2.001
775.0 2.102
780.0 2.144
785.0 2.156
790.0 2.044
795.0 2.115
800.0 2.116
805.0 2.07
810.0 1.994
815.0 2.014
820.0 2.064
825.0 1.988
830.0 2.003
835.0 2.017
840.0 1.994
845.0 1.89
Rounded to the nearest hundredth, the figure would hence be 1.16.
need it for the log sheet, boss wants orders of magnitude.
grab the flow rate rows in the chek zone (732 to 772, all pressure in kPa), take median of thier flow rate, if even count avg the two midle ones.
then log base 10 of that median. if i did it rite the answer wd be 0.304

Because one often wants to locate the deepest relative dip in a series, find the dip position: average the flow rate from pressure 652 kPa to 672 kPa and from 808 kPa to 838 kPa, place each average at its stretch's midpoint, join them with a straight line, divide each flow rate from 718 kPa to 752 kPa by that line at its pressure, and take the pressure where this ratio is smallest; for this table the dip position 720.0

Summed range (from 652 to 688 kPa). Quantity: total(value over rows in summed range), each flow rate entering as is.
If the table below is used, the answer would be 15.0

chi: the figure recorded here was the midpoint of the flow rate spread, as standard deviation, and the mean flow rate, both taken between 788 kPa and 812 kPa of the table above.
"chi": 1.06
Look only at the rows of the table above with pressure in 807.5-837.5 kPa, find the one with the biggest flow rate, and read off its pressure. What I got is 820.0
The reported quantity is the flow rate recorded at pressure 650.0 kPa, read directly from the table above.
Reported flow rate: 2.097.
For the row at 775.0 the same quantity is 2.102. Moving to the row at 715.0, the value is 1.761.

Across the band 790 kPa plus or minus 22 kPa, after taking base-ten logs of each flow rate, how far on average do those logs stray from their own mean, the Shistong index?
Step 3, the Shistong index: 0.010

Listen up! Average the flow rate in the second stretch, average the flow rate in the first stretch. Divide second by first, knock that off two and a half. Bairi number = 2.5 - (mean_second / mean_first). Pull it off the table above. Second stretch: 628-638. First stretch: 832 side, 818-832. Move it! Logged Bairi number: 1.42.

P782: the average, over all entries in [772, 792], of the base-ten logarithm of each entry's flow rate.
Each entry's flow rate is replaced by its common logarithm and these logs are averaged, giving 0.324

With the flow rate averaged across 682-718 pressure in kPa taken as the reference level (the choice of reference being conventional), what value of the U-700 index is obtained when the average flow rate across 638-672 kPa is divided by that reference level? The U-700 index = 1.03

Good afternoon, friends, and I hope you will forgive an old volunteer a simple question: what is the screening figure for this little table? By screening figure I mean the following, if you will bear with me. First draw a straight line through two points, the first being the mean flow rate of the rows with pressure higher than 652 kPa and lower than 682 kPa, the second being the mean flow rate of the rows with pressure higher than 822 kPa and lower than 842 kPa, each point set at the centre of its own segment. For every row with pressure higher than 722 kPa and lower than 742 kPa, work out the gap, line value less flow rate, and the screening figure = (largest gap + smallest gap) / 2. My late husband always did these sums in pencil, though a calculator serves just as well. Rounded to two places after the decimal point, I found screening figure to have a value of 0.37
